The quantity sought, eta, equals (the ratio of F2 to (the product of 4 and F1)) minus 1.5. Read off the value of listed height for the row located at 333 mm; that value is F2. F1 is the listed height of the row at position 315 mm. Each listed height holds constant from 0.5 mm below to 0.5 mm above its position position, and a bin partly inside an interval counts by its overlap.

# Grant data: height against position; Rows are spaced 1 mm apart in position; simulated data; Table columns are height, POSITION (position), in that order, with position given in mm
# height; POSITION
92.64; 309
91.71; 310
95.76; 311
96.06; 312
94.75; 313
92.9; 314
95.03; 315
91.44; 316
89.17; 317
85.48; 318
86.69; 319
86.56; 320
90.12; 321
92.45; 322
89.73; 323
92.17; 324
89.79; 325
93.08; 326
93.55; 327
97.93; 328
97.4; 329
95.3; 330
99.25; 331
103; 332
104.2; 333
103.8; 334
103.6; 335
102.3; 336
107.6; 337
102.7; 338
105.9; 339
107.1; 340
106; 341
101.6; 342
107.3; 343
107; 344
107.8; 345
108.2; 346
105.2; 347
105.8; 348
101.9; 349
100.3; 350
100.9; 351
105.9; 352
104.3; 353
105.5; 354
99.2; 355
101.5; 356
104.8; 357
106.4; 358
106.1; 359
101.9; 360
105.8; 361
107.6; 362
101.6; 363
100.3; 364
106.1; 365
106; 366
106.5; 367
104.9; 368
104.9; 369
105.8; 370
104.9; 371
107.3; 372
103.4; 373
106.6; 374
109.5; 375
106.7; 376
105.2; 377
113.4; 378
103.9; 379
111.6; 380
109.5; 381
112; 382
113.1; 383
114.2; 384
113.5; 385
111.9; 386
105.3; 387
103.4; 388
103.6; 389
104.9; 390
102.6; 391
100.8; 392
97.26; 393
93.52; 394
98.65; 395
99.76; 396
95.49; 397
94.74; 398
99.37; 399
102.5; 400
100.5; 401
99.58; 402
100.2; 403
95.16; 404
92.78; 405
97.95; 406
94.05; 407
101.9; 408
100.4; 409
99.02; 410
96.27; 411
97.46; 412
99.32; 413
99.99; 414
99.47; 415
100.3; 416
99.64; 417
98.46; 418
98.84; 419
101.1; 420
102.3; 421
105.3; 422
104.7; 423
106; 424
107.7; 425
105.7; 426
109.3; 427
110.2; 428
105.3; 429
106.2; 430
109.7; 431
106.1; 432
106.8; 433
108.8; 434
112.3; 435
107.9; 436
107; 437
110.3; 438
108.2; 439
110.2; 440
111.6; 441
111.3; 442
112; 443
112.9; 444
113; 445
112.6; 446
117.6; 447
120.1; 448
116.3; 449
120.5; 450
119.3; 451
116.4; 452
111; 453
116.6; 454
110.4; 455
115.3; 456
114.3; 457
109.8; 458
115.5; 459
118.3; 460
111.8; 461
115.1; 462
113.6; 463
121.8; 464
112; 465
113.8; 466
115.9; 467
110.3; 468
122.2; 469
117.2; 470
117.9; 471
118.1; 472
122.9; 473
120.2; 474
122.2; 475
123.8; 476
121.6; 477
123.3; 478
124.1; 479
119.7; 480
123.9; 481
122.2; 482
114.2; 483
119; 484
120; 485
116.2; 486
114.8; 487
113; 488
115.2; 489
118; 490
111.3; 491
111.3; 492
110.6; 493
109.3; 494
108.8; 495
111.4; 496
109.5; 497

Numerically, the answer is -1.23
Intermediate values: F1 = 95.03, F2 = 104.2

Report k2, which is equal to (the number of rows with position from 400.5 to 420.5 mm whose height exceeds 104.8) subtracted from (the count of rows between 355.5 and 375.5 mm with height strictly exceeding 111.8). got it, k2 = 0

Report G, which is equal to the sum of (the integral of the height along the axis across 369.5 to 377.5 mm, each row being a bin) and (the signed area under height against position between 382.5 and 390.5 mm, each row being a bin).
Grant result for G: 1719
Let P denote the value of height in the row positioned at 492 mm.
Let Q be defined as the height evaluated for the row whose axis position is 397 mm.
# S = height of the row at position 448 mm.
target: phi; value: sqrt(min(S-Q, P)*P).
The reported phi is 52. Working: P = 111.3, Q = 95.49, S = 120.1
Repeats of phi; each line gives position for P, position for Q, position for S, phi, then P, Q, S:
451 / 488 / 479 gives 36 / 119.3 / 113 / 124.1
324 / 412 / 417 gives 14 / 92.17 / 97.46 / 99.64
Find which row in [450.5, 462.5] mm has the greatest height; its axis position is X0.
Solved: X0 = 451 mm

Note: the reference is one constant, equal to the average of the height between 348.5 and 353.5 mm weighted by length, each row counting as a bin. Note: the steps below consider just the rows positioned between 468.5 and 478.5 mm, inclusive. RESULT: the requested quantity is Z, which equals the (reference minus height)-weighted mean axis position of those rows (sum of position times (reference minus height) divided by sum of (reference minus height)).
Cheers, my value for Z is 473.7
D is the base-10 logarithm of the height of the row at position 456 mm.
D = 2.062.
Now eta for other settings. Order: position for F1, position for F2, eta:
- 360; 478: -1.20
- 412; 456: -1.20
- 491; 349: -1.27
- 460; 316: -1.31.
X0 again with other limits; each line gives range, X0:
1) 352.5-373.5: 362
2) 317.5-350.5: 346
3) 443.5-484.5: 479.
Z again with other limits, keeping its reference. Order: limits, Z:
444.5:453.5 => 449.1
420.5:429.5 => 426.1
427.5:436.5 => 432.3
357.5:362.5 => 360.1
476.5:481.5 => 479.0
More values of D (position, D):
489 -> 2.061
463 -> 2.055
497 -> 2.039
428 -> 2.042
